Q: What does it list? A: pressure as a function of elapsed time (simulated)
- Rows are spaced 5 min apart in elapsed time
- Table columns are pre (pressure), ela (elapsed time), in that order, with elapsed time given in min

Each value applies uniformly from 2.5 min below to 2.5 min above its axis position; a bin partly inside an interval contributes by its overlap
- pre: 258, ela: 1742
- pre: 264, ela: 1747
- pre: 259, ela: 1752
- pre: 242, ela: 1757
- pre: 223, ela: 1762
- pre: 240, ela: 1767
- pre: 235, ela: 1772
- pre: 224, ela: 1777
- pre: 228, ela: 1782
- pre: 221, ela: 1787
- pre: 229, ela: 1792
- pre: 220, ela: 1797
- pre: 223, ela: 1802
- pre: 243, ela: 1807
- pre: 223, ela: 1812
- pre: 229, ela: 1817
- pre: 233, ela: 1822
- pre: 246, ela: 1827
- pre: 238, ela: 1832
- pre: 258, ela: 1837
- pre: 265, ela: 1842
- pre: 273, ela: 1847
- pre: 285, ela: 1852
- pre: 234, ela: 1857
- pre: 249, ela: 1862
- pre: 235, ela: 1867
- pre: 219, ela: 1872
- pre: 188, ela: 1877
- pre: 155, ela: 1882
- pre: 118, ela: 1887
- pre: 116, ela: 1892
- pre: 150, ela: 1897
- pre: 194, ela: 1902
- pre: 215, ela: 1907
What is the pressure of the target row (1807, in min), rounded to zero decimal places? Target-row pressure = 243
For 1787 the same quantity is 221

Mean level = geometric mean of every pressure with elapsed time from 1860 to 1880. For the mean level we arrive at 222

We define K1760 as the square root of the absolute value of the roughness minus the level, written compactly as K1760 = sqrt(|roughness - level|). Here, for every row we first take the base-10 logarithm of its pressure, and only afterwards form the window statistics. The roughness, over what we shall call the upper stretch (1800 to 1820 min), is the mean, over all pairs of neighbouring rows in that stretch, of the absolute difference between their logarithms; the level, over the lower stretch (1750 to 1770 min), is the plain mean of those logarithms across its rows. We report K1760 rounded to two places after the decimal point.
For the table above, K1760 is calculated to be 1.53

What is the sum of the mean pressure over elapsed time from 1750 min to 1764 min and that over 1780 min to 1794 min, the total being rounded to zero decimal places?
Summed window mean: 467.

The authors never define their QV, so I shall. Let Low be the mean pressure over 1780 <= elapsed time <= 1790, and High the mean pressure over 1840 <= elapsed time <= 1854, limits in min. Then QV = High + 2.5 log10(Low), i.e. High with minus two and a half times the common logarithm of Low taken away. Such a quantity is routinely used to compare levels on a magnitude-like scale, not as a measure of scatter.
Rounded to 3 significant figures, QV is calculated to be 280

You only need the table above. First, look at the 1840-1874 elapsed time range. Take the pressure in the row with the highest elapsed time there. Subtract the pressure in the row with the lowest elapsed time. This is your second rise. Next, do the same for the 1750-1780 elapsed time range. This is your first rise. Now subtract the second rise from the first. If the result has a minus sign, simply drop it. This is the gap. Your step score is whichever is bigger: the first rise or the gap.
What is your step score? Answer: 11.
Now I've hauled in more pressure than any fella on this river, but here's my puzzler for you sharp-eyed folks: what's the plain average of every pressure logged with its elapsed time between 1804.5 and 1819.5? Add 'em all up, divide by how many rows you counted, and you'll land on 232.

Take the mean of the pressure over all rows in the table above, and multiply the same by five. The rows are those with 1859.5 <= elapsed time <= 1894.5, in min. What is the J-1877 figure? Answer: 914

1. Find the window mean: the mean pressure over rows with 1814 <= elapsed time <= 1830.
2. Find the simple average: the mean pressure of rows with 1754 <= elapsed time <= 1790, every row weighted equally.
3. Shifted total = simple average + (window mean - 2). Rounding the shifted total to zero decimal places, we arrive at 464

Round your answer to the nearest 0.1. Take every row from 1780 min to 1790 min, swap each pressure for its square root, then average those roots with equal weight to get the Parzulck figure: 15.0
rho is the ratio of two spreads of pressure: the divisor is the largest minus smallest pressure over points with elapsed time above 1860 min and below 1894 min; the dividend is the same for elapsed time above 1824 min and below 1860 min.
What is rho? 0.38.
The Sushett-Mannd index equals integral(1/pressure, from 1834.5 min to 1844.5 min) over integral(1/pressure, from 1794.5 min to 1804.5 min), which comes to 0.85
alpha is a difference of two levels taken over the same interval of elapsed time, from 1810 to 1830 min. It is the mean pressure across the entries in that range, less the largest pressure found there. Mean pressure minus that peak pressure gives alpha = -13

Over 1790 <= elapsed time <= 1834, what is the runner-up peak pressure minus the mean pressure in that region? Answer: 11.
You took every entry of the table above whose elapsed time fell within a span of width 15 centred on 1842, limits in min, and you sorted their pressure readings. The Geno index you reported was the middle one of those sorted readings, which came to 265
